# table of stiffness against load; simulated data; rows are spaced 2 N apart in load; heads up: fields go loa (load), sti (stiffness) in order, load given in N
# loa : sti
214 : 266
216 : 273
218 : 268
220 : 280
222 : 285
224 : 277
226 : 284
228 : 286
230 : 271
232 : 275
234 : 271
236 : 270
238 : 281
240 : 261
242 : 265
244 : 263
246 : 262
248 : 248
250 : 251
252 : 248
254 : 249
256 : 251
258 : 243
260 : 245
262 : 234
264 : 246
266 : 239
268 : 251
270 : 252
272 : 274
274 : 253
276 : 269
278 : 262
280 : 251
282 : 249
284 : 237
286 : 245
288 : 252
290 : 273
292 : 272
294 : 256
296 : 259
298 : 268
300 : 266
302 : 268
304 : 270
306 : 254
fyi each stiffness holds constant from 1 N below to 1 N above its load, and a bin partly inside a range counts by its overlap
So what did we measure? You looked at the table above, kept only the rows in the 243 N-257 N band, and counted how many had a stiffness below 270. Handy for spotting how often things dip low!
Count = 7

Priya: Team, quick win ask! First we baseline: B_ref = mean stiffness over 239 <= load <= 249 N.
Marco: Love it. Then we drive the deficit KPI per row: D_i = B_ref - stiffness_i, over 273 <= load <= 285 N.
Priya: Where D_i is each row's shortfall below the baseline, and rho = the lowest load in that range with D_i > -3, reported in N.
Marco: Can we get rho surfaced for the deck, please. 274 N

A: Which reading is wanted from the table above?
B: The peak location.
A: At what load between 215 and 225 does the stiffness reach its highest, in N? 222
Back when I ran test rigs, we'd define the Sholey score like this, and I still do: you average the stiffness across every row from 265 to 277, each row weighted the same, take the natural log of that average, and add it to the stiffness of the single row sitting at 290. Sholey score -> 279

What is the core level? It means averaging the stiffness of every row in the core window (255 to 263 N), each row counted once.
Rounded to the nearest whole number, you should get 243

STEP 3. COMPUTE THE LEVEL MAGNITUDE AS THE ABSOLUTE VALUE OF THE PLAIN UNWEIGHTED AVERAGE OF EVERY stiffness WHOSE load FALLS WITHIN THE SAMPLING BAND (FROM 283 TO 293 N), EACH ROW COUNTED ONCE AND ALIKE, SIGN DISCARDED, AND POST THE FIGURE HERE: 256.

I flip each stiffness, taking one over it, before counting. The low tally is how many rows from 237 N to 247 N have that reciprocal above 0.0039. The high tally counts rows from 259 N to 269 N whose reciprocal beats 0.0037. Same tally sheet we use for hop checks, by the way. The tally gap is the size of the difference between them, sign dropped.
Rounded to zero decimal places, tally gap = 5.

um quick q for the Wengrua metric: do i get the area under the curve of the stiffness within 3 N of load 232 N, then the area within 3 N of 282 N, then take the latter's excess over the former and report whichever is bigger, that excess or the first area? 1634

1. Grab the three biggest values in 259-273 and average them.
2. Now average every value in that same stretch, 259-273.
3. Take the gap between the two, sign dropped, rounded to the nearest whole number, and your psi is 10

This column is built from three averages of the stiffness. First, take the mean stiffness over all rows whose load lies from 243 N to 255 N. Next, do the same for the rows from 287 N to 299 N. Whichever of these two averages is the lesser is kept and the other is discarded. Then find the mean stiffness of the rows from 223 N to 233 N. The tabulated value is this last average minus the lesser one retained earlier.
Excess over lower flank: 25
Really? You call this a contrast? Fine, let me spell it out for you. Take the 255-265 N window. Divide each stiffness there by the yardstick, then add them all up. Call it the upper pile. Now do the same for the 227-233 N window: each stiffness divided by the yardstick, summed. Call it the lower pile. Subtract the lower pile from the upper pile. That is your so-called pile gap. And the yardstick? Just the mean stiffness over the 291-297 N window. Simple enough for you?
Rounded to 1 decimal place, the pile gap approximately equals 1.5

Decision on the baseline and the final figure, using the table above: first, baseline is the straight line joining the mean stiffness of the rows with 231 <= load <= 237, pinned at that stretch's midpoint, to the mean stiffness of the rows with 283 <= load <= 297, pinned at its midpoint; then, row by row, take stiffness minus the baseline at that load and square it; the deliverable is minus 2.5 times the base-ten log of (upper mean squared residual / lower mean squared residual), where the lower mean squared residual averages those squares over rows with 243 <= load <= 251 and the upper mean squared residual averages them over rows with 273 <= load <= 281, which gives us 1.4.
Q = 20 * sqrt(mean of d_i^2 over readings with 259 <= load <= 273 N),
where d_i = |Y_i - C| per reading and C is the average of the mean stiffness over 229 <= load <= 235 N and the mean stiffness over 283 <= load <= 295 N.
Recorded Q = 388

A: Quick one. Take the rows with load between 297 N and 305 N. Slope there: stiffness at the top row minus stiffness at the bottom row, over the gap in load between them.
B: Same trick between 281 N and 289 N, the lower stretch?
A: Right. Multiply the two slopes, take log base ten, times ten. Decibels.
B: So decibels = -8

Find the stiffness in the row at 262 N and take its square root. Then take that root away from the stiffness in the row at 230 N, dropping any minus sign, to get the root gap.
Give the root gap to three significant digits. 256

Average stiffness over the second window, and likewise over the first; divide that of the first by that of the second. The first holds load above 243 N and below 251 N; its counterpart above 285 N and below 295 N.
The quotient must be 0.99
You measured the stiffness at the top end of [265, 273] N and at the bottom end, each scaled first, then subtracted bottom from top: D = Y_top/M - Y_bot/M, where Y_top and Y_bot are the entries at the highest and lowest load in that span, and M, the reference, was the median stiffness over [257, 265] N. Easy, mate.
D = 0.14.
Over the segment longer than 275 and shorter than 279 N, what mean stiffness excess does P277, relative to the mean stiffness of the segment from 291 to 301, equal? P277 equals 1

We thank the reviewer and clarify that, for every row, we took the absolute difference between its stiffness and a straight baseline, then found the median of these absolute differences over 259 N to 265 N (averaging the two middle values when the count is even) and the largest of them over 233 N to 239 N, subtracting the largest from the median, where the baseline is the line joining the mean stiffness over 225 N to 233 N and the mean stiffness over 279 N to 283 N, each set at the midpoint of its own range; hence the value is 10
